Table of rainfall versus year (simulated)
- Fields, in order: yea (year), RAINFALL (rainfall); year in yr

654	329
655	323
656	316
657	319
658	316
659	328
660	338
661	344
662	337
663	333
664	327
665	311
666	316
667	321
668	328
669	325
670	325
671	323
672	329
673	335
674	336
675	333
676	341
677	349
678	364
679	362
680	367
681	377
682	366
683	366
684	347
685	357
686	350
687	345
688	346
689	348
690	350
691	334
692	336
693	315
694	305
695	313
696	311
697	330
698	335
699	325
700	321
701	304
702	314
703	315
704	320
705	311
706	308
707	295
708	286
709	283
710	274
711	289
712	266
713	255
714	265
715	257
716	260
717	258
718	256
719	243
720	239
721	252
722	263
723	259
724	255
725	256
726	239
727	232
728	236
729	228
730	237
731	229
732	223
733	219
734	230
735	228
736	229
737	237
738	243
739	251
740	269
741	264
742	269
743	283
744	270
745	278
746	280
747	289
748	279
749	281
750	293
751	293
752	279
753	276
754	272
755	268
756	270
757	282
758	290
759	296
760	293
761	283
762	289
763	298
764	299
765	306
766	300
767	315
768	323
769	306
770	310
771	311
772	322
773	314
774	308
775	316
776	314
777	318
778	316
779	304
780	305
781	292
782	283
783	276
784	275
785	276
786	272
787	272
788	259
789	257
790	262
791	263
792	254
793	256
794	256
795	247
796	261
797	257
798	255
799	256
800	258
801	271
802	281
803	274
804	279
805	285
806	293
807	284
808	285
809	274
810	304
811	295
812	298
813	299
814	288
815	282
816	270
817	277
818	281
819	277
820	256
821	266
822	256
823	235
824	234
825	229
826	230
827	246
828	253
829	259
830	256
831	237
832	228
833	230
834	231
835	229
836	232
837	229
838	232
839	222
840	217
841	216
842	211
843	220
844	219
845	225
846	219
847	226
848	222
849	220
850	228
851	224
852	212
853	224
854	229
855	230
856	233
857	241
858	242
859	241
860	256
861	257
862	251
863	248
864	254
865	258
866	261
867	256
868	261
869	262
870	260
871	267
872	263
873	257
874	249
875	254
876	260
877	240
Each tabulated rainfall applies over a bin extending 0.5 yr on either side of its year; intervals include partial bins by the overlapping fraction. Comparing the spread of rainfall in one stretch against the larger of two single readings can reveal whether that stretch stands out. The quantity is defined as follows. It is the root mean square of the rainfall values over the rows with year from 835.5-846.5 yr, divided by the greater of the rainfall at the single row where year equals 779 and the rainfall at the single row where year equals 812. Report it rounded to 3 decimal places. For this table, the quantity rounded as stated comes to 0.731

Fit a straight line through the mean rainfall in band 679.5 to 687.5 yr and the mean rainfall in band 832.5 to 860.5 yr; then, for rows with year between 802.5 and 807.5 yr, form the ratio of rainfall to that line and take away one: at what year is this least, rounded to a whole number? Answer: 803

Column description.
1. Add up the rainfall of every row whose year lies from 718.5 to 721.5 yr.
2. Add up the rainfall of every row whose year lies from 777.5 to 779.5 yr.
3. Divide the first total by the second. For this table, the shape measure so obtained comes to 1.2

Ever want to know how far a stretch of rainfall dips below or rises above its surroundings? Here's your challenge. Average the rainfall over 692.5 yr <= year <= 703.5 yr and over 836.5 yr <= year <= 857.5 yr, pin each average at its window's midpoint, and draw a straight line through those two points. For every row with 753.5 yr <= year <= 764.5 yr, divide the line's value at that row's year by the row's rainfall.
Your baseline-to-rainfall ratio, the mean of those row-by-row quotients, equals 0.98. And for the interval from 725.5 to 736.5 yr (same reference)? 1.29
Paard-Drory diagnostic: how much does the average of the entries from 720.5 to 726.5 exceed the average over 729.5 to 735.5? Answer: 26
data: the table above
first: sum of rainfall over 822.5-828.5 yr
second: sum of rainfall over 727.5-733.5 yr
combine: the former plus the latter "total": 2799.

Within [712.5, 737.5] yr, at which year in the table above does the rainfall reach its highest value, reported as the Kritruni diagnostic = 714 yr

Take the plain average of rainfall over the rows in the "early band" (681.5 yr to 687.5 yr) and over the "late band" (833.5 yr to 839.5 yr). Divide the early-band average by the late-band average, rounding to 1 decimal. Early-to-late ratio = 1.5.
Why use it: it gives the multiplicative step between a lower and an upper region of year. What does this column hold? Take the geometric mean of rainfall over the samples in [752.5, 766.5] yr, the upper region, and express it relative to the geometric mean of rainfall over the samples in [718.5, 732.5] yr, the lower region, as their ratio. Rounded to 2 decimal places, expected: 1.19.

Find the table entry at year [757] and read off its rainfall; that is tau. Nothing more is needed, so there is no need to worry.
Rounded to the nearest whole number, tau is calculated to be 282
